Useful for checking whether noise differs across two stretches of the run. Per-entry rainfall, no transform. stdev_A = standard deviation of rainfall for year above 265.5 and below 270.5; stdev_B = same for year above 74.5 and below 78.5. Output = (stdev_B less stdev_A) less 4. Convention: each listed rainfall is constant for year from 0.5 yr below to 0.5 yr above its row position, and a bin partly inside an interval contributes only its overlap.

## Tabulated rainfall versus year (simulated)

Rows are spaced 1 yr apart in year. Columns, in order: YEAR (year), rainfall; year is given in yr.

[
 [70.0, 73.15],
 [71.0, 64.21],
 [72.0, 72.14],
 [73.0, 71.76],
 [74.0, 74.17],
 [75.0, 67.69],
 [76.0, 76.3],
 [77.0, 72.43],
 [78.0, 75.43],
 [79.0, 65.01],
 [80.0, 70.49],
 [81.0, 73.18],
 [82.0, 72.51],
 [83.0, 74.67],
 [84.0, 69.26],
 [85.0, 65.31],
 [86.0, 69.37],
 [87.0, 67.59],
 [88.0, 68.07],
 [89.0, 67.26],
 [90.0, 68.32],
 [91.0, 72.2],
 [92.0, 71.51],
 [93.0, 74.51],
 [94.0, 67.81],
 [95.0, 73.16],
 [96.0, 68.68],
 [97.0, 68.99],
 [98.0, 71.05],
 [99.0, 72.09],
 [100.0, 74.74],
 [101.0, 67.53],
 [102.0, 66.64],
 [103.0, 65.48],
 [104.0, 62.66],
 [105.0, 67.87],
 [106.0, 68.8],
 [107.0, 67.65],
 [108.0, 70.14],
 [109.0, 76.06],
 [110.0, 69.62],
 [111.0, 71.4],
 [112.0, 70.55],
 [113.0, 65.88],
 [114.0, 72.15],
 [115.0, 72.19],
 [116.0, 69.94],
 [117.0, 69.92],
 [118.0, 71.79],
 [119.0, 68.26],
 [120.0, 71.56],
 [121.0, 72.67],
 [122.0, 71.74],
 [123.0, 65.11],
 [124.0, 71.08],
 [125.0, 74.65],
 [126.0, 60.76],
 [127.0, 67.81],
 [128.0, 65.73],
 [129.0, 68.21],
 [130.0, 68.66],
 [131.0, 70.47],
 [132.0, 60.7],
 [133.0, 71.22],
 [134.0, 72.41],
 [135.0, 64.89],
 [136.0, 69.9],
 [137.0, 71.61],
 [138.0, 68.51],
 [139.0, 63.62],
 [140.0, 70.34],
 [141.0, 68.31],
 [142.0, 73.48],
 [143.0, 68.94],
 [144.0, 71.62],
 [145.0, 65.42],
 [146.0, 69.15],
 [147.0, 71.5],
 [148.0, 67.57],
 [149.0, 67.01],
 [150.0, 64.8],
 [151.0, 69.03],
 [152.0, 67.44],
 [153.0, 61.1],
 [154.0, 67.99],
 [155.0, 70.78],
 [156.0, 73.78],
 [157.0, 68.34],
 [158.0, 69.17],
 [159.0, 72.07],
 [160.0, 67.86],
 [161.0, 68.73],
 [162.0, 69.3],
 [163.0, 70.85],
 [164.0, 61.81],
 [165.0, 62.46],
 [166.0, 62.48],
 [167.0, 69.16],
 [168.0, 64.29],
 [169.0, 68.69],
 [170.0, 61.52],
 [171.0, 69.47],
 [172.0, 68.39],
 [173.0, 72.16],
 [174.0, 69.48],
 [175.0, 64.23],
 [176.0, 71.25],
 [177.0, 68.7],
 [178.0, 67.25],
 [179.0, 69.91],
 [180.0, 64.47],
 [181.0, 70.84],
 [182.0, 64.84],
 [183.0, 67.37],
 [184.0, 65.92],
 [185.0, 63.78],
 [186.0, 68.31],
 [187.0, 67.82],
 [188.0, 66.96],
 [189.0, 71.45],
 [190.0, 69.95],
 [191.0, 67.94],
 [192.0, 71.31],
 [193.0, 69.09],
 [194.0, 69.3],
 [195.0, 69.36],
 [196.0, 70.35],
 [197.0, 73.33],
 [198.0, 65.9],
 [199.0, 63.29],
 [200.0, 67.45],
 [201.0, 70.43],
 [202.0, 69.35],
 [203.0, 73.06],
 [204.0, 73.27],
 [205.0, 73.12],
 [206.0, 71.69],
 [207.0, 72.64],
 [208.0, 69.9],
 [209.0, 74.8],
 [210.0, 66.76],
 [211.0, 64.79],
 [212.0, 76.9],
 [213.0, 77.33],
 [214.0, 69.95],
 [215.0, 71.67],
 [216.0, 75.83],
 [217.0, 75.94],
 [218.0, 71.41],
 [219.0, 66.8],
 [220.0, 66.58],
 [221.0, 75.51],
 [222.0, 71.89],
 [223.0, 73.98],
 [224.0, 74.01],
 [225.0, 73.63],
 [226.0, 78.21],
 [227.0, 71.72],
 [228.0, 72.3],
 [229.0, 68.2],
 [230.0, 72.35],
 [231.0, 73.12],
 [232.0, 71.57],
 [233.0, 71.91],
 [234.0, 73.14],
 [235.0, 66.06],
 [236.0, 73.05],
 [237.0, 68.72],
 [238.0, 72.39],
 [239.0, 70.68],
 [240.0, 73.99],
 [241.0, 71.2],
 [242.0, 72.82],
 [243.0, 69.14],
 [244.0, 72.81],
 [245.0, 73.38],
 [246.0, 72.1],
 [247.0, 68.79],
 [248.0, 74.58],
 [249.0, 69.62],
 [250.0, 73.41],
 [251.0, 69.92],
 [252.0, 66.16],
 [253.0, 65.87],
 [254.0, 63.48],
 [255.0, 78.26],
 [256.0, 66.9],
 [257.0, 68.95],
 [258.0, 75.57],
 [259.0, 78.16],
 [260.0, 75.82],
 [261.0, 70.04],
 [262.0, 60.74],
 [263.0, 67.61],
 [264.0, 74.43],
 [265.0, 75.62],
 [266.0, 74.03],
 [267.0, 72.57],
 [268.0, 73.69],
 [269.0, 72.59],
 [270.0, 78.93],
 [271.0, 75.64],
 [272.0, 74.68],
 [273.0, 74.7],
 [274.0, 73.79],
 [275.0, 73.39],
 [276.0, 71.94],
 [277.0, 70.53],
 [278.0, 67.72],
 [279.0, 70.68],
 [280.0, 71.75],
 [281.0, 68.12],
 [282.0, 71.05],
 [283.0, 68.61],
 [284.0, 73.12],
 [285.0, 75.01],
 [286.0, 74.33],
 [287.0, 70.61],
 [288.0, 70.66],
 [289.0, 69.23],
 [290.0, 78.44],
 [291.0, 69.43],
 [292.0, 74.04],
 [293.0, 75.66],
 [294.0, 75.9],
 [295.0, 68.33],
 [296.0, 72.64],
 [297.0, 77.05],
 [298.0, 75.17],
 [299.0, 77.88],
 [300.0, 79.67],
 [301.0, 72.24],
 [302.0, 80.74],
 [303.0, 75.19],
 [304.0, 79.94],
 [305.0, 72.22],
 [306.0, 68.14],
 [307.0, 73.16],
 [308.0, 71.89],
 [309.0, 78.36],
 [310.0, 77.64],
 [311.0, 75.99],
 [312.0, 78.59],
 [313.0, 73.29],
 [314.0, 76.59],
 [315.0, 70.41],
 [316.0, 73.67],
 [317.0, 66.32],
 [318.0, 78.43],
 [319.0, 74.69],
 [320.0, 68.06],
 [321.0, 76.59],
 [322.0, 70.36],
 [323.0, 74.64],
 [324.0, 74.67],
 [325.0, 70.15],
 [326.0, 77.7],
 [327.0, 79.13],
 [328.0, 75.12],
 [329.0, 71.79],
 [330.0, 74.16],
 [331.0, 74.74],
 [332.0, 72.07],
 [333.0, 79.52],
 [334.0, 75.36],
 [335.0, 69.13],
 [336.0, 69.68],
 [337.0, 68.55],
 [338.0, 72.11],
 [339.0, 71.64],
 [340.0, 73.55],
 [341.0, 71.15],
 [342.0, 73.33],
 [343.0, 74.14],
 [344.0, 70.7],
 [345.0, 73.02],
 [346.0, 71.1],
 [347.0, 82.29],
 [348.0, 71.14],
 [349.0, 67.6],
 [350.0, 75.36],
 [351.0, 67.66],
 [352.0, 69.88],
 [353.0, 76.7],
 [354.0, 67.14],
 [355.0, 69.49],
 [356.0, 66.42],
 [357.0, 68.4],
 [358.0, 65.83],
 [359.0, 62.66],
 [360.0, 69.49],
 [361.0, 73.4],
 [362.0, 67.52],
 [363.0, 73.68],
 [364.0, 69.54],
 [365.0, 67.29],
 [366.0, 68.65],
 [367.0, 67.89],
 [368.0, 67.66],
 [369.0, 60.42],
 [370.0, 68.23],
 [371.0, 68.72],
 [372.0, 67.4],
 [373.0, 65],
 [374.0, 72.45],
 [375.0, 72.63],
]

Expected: -3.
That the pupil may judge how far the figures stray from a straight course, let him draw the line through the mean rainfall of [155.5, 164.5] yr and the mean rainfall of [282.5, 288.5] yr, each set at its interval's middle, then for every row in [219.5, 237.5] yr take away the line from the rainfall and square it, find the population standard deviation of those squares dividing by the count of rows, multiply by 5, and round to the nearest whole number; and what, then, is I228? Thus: 66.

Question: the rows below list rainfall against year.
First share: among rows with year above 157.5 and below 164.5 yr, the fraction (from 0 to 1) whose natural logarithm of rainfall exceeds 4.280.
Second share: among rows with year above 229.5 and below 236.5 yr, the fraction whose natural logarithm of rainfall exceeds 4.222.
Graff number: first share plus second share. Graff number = 0.9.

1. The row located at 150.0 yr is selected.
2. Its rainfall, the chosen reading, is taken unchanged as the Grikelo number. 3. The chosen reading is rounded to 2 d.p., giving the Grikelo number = 64.80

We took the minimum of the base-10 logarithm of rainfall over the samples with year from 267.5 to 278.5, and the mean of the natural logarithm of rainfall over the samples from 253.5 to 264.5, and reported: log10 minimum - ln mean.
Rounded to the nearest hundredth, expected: -2.43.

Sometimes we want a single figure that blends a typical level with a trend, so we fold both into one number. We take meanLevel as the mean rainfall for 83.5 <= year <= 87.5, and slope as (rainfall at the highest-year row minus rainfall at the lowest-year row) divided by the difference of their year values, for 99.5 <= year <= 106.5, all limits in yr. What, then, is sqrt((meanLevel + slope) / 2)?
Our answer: 5.78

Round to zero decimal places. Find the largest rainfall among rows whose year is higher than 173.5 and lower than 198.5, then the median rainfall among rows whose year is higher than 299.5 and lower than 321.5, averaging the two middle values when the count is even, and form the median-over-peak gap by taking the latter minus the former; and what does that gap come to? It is 2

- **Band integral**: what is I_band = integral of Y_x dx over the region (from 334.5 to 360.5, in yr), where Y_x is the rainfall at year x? 1838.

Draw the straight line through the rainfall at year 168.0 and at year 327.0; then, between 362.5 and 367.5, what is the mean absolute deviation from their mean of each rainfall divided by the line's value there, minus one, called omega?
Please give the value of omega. 0.022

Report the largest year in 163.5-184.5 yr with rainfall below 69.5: 184.0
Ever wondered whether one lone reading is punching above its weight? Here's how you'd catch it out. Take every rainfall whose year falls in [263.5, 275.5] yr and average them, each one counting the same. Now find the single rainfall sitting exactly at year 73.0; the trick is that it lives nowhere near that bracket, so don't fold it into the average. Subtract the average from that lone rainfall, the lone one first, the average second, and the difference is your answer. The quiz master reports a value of -2.7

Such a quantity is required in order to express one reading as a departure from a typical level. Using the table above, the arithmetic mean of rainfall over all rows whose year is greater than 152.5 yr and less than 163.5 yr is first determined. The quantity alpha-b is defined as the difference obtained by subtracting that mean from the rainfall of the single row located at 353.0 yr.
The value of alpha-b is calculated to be 8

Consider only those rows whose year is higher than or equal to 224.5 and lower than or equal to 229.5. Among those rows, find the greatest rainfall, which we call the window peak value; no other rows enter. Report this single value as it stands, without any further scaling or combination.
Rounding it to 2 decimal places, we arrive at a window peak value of 78.21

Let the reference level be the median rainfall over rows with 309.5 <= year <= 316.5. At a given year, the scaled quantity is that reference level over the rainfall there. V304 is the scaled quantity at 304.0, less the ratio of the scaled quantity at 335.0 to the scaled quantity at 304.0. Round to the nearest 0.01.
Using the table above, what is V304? -0.21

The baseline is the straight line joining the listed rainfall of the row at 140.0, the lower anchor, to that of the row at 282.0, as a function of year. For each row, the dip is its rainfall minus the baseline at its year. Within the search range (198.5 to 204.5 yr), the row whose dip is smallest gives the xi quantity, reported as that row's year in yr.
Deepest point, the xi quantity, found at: 199.0 yr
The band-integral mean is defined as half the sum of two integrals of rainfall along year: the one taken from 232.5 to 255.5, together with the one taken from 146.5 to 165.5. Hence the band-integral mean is 1462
